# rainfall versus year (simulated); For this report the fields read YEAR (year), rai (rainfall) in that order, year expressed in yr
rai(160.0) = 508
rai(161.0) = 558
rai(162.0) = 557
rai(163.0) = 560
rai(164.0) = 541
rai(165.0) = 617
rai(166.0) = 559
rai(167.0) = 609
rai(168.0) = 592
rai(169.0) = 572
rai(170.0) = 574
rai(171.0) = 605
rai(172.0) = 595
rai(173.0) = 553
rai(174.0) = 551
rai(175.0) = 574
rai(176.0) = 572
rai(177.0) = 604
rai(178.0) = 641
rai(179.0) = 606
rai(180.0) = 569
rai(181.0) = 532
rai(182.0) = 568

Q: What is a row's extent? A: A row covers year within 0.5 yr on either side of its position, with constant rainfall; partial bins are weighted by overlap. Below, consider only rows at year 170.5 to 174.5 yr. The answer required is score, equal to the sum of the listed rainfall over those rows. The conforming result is 2304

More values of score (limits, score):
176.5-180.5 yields 2420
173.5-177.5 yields 2301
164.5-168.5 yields 2377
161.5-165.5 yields 2275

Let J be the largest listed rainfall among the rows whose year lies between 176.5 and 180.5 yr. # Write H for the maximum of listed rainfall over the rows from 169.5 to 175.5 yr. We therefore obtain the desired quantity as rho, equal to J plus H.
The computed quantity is 1246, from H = 605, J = 641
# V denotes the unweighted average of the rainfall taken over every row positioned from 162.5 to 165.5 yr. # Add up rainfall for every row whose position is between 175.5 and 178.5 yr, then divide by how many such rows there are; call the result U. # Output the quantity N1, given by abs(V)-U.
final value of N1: -33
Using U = 606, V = 573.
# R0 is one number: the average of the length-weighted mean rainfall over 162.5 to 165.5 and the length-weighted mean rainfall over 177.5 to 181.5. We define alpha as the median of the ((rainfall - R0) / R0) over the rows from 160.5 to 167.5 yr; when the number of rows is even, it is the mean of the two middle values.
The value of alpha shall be -0.036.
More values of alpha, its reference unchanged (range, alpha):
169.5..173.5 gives 0.008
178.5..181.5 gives -0.019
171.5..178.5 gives -0.010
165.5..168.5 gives 0.021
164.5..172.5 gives 0.024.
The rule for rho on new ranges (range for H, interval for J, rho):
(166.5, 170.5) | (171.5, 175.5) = 1204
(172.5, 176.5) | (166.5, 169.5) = 1183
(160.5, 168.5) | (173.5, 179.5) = 1258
